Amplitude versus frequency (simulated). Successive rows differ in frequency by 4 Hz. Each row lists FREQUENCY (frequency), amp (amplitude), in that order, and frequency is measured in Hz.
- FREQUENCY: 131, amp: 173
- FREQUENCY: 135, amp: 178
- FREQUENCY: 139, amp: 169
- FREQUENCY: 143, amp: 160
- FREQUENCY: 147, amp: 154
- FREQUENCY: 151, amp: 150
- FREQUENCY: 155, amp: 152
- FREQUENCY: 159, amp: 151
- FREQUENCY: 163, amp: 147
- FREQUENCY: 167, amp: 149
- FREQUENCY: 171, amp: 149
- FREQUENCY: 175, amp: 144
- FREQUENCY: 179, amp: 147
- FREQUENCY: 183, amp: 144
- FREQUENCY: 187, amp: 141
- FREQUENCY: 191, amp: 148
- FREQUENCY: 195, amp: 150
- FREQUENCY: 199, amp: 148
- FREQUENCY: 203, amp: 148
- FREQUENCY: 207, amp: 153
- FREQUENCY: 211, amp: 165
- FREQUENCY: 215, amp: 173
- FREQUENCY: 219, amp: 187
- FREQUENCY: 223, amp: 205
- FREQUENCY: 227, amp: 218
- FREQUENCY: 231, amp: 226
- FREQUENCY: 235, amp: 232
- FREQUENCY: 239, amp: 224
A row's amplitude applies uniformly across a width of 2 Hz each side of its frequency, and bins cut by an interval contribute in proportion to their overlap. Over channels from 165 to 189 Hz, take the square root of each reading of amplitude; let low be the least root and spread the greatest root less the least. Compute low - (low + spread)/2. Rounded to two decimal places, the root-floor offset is 5.77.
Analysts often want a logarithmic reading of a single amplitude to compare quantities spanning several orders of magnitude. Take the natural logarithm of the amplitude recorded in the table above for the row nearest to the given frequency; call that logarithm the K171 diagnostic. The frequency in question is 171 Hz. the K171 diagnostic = 5.00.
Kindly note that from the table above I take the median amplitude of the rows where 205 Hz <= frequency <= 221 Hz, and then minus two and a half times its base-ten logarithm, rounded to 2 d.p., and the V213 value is -5.57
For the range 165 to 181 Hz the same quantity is -5.43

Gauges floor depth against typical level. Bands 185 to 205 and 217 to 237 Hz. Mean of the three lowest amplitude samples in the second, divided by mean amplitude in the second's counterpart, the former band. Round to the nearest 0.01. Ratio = 1.38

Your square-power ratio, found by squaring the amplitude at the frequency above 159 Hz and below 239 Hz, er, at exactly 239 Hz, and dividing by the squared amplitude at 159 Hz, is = 2.2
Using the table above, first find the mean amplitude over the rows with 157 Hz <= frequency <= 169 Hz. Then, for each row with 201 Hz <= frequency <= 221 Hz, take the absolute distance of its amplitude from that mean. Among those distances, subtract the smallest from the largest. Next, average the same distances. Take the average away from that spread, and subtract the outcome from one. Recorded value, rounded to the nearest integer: -19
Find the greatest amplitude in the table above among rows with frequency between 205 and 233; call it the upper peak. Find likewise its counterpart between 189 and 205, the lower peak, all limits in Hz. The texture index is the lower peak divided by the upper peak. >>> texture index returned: 0.66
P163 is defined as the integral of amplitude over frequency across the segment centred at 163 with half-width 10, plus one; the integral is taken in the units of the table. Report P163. 2993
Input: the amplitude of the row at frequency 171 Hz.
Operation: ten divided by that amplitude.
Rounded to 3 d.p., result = 0.067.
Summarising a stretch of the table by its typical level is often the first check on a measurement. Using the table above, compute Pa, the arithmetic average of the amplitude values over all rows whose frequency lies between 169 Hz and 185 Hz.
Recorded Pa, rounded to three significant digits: 146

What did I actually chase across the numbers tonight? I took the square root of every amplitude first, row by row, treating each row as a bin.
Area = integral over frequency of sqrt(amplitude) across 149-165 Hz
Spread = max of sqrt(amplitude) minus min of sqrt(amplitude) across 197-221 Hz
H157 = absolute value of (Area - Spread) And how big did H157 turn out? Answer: 194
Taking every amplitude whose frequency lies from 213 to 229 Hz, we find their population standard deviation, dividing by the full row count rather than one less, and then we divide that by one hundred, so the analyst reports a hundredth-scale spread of 0.17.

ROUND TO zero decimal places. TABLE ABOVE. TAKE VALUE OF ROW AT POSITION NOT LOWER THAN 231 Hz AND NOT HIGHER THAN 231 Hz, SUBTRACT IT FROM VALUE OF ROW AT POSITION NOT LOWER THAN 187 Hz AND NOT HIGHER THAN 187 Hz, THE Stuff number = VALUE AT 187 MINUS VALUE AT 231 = -85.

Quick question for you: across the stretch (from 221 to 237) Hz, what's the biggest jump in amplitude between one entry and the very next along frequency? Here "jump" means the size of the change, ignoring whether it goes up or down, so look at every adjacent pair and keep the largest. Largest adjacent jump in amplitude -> 13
